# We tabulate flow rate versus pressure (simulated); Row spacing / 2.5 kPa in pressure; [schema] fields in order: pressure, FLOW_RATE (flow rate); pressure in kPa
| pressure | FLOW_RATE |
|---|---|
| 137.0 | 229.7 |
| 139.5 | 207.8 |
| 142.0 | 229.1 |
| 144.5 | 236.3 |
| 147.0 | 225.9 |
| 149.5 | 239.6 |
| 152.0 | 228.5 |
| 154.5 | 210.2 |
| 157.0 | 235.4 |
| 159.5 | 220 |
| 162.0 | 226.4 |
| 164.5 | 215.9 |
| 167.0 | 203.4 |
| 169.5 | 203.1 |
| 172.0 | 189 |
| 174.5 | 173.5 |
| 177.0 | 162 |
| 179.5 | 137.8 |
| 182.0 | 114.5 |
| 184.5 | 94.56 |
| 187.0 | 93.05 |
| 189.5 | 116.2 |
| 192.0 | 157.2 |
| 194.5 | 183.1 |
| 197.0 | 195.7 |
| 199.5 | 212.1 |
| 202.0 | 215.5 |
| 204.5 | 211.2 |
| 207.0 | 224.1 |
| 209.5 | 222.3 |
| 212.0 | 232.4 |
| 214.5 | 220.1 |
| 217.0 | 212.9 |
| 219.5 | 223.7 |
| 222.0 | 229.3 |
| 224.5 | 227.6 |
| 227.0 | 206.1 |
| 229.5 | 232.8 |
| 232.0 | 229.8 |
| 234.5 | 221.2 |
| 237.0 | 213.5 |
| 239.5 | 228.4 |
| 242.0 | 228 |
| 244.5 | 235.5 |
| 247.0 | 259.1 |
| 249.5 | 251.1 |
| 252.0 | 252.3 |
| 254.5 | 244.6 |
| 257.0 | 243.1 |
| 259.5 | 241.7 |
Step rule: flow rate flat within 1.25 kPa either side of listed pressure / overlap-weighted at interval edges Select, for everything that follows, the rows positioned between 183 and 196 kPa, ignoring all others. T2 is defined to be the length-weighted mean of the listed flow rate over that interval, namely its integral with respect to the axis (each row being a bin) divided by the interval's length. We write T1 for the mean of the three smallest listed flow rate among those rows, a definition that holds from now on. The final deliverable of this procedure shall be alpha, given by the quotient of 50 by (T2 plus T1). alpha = 0.216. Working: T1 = 101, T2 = 130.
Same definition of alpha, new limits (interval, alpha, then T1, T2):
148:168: 0.116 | 210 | 223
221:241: 0.114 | 214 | 224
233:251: 0.110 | 221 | 234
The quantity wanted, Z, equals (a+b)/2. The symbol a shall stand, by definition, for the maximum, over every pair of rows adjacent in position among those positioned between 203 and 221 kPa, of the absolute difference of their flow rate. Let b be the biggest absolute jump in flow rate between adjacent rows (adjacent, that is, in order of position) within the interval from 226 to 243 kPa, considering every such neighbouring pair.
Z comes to 19.8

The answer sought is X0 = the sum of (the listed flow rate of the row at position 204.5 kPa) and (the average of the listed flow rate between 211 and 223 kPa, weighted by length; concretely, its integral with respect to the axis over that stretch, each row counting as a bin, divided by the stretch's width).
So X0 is 435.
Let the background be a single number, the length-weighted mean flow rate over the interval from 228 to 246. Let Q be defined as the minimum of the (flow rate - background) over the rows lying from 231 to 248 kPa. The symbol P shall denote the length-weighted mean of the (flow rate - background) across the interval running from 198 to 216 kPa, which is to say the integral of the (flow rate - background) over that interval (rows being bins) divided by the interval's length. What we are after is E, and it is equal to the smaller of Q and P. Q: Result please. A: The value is -14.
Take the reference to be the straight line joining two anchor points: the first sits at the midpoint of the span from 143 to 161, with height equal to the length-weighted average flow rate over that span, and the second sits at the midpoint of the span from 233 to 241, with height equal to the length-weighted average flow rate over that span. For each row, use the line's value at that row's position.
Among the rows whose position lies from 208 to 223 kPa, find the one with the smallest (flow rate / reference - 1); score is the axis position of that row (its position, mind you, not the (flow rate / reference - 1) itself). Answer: 217.0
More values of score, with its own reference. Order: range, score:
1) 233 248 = 237.0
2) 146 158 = 154.5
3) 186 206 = 187.0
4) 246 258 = 257.0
